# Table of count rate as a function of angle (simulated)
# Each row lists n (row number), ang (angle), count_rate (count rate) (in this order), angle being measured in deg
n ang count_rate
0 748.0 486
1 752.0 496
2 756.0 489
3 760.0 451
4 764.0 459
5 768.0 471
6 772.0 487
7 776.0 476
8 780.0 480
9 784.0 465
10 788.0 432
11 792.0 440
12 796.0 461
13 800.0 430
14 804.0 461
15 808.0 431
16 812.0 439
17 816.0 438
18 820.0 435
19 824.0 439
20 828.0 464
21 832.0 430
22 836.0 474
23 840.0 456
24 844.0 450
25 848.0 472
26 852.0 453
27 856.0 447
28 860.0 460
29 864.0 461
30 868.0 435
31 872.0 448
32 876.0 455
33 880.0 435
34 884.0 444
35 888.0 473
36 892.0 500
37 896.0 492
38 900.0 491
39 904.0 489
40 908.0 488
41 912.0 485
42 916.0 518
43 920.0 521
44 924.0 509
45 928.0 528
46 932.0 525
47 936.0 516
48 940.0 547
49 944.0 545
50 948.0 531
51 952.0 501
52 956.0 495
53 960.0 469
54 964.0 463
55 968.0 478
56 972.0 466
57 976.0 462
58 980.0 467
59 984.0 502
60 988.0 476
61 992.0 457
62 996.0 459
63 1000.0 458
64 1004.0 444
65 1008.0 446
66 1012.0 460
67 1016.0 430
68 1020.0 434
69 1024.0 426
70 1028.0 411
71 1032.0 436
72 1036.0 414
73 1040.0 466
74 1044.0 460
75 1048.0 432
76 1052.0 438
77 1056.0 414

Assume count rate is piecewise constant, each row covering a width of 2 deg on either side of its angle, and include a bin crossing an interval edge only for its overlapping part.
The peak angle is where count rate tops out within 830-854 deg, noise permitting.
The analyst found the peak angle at 836.0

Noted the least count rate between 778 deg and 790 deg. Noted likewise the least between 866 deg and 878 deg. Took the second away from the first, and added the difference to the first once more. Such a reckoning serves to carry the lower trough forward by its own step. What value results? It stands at 429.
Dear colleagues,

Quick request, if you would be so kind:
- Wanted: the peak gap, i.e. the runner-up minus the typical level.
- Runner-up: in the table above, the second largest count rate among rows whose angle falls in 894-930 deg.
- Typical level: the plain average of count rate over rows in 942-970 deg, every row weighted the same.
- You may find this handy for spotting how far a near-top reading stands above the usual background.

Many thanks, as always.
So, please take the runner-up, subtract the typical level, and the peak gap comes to 24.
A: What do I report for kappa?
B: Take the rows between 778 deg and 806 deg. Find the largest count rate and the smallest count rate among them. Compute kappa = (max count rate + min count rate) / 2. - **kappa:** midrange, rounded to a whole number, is 455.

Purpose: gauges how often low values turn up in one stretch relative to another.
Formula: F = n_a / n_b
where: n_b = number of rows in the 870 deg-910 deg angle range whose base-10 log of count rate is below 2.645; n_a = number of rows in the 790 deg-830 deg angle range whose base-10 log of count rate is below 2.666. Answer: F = 9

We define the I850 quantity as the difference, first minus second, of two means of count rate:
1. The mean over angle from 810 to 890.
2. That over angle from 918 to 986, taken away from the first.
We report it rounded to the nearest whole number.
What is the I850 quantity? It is -51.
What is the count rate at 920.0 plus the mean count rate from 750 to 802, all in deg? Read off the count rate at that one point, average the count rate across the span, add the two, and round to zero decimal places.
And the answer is 985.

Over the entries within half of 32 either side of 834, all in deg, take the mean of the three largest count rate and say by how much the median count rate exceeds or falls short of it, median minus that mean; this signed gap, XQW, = -17.0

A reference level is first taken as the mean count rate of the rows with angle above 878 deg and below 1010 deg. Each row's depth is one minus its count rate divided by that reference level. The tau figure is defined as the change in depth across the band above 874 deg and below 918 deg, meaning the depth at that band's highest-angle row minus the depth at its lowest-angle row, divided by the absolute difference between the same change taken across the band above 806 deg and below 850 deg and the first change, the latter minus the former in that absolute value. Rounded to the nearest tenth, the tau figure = -2.9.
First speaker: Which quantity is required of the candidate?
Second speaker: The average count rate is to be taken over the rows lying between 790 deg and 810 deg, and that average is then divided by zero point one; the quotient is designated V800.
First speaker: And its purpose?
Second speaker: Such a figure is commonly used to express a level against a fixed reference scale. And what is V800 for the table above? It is 4446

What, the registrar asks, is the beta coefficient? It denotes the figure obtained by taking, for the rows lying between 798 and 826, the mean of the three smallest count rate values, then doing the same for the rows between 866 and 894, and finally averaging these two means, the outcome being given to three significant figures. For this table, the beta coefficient 435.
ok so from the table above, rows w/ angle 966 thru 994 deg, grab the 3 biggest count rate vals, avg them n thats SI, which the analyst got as 485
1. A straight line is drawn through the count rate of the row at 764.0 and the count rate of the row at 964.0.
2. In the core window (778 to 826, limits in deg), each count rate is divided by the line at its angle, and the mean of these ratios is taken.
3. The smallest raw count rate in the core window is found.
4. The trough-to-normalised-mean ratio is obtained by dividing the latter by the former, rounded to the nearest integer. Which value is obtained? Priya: 443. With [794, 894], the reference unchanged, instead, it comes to 439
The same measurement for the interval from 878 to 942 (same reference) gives 404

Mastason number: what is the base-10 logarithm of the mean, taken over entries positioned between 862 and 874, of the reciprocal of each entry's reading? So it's -2.65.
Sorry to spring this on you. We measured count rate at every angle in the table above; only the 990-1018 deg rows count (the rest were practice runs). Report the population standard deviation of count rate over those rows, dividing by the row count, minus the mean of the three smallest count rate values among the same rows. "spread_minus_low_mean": -430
